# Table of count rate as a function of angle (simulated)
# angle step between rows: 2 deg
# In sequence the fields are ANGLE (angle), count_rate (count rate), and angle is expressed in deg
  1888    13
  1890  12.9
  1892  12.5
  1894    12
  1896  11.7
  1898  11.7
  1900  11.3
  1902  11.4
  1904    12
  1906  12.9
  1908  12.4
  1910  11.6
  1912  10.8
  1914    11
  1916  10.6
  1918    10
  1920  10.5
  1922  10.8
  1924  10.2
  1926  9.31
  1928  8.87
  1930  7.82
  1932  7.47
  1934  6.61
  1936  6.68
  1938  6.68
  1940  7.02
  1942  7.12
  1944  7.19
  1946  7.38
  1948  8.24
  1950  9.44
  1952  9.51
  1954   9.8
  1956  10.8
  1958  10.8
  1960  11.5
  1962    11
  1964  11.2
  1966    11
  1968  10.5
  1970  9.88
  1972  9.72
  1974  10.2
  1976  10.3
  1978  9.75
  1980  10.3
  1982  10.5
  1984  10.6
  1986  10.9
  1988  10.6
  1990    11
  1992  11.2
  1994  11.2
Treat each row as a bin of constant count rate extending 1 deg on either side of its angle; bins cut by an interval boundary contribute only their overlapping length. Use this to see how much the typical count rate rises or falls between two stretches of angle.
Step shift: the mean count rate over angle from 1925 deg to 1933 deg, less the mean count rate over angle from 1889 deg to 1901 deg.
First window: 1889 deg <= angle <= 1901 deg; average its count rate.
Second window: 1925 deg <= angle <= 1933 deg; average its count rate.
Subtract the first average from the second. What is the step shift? -3.6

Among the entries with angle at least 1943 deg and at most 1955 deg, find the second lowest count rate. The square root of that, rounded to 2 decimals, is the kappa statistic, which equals 2.72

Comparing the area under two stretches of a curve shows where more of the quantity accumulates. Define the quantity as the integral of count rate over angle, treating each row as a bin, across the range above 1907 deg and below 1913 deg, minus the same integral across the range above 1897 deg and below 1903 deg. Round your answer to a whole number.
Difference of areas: 1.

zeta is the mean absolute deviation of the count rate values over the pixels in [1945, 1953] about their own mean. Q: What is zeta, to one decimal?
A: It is 0.8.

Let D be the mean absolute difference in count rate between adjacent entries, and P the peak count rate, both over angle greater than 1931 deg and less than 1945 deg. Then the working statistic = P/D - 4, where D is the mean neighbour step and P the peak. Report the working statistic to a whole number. 27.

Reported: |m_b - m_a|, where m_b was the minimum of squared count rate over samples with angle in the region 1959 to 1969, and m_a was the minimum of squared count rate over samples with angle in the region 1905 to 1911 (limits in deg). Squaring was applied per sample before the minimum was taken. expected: 24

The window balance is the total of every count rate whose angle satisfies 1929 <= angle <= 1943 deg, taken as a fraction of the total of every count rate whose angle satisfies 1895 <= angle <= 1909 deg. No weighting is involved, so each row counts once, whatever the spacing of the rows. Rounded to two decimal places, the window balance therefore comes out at 0.59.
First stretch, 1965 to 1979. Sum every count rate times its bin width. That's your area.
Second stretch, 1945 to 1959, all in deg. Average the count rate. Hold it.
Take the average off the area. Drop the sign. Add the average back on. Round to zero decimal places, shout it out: 143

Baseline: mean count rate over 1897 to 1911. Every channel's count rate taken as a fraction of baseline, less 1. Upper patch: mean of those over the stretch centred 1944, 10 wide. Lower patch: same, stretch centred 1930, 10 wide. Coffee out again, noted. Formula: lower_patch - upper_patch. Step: 0.05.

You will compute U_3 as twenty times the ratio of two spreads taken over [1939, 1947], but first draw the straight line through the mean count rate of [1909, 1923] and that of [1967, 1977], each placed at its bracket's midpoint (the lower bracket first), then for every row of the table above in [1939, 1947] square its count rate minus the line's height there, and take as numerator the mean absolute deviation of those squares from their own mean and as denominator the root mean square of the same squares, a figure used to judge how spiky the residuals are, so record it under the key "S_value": 1.6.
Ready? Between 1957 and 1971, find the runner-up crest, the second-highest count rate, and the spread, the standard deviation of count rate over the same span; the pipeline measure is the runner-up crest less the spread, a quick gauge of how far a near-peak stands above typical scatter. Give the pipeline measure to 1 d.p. 10.7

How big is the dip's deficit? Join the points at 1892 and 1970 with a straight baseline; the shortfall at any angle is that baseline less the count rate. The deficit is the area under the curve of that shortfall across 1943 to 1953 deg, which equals 23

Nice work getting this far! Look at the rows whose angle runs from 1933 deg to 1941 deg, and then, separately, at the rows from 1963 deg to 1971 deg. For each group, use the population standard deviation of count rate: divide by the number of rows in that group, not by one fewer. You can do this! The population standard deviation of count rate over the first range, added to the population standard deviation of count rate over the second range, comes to 0.67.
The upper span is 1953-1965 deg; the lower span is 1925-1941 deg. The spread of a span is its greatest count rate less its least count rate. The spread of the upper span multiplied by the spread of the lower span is 4.6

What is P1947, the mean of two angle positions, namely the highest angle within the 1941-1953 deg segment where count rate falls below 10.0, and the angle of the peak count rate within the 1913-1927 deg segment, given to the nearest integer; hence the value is 1933 deg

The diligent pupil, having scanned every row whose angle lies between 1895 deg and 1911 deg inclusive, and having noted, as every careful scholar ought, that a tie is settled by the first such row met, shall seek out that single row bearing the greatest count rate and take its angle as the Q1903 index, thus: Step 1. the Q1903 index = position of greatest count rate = 1906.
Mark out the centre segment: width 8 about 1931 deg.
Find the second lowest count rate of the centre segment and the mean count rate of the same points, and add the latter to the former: 15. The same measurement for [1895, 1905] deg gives 23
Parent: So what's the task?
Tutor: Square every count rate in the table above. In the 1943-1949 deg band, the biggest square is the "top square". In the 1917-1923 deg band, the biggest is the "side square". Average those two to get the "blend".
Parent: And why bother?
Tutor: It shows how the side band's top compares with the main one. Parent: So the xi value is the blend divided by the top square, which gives 1.36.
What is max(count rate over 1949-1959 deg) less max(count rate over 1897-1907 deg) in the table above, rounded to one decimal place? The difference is -2.1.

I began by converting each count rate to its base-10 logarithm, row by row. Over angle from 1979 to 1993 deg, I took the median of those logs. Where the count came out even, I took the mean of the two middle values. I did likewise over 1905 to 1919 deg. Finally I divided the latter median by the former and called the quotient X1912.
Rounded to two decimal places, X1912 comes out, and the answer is 1.02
